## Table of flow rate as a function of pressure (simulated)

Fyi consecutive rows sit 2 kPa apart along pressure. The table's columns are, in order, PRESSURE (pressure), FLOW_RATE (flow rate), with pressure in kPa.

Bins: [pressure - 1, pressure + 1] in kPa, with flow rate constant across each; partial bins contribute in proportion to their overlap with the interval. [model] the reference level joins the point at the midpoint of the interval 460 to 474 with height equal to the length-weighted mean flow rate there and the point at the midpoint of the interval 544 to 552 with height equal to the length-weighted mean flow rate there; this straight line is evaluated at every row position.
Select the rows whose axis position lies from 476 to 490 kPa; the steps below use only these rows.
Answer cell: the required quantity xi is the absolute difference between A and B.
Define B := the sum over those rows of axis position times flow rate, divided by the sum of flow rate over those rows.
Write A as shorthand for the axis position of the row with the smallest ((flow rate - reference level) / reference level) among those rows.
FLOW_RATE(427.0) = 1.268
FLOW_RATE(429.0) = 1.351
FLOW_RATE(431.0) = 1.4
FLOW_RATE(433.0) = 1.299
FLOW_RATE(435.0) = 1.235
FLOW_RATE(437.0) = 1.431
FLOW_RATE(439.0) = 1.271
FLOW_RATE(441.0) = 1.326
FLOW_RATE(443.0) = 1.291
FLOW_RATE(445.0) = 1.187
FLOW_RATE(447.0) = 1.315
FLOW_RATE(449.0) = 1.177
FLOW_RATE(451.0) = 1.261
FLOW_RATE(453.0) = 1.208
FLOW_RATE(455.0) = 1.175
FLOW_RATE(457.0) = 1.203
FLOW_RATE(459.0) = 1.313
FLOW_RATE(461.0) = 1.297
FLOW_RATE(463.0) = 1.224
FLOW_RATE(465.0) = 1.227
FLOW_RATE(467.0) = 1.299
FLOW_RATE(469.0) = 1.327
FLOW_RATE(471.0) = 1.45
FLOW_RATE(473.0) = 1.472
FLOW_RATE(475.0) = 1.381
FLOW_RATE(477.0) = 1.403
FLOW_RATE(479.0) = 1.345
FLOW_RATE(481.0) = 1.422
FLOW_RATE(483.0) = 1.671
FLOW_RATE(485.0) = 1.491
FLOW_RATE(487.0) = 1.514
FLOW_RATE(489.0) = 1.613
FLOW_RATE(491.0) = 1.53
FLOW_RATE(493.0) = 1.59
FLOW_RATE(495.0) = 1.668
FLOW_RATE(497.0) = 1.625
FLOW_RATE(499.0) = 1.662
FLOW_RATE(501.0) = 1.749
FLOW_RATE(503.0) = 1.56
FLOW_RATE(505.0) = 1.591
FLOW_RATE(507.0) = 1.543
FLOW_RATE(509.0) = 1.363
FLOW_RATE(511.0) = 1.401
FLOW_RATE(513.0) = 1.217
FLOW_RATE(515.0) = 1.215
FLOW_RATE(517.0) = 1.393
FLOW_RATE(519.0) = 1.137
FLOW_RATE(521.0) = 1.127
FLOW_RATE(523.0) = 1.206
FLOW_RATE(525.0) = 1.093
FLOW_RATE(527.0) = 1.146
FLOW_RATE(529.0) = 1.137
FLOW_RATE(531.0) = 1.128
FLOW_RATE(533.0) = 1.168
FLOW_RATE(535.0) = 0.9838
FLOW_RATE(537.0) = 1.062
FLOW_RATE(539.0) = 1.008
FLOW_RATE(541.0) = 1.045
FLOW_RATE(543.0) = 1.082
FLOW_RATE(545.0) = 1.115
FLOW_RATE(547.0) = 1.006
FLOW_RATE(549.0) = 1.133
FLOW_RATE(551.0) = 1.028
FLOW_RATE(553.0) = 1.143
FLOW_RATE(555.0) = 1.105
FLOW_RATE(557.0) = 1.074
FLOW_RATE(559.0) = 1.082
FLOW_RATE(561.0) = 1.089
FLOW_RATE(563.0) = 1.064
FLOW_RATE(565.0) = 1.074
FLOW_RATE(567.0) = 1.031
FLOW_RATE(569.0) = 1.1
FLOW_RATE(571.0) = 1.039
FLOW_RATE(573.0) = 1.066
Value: 4.2 kPa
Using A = 479.0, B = 483.2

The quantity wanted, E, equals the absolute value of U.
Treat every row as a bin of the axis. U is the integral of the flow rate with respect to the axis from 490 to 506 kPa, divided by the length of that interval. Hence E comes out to 1.62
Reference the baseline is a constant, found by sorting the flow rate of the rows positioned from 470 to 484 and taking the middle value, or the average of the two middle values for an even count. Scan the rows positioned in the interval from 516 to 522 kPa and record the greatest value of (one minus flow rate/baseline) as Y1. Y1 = 0.21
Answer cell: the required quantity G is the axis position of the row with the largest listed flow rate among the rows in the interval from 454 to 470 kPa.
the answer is 469.0 kPa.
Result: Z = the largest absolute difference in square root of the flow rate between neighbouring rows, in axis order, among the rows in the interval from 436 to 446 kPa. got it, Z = 0.069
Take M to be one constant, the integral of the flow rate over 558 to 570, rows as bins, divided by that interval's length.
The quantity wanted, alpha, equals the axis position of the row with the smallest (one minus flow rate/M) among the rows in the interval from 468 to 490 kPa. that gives 483.0 kPa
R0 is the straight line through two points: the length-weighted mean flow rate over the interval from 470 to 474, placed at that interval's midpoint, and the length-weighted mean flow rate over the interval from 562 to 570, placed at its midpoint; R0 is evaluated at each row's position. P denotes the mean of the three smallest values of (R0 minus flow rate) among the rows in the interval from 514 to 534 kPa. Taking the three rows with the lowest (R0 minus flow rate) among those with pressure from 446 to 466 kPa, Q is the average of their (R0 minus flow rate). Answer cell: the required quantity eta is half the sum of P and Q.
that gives 0.1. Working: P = 0.0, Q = 0.2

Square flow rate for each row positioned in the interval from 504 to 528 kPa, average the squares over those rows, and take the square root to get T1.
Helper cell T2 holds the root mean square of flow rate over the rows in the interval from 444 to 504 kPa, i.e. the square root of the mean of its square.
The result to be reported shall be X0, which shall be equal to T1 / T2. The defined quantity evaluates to 0.91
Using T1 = 1.30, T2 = 1.42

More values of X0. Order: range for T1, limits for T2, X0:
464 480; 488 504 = 0.84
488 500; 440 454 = 1.29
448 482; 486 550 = 0.99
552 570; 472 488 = 0.74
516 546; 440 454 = 0.90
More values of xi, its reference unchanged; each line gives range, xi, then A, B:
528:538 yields 2.1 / 535.0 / 532.9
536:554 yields 6.1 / 539.0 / 545.1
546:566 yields 9.0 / 547.0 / 556.0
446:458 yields 2.9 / 449.0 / 451.9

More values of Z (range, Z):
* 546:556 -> 0.061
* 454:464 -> 0.049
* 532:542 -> 0.089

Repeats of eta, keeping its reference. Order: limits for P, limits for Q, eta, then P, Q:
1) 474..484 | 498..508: -0.2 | -0.1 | -0.3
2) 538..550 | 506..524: -0.1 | 0.0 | -0.2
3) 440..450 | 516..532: 0.1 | 0.3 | 0.0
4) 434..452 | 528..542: 0.2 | 0.2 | 0.1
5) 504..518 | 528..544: -0.1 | -0.2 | 0.1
